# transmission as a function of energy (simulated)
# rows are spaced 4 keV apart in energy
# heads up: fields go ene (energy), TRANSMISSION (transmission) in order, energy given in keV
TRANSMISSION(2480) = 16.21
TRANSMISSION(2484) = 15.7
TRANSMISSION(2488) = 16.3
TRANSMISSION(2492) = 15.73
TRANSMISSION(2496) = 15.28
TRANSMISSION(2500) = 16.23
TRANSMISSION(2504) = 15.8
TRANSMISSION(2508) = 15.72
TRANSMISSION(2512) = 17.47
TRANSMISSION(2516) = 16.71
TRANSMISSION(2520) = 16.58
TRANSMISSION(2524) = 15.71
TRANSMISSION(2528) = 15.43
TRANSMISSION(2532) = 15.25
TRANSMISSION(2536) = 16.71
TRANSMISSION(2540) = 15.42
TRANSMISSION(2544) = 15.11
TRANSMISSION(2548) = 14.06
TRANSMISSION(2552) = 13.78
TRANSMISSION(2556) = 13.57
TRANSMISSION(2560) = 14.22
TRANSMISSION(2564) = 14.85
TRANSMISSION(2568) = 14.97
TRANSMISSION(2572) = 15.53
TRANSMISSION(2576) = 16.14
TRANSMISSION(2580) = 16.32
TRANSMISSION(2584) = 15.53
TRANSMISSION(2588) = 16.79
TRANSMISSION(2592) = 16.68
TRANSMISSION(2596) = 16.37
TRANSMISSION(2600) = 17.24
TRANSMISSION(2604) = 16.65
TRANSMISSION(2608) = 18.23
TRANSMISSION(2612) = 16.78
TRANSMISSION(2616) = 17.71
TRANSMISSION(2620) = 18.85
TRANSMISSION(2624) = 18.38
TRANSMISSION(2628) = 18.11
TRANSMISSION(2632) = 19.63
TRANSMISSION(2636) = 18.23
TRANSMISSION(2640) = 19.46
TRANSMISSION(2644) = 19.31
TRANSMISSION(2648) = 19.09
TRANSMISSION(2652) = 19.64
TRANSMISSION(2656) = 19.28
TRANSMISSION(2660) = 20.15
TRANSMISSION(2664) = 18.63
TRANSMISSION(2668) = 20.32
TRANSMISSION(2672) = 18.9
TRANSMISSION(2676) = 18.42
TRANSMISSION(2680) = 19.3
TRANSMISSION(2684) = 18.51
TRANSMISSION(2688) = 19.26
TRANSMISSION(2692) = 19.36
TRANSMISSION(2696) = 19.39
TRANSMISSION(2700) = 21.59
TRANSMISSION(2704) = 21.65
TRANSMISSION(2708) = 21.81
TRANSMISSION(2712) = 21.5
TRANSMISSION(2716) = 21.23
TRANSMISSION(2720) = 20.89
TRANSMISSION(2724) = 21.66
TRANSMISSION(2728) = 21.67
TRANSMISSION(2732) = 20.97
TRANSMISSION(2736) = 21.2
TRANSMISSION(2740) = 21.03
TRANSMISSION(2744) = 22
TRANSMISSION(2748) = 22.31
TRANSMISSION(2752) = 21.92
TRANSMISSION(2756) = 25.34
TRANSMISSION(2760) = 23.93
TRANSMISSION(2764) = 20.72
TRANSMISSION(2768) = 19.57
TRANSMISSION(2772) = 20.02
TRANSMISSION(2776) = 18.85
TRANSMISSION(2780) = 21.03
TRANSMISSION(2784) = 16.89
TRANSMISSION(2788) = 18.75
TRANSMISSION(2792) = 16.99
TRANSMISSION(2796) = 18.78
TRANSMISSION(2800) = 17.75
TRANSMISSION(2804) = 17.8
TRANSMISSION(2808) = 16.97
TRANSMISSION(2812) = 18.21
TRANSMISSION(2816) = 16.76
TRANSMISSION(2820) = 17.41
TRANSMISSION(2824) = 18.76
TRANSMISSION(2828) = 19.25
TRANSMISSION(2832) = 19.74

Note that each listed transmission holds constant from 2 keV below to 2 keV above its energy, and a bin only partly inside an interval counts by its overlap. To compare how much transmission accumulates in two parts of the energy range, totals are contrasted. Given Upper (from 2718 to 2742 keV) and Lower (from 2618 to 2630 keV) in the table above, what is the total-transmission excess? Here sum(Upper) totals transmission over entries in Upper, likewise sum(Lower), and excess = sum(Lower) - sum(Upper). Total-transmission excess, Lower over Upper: -72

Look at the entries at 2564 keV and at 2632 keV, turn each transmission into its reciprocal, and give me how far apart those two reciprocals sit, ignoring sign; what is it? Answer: 0.016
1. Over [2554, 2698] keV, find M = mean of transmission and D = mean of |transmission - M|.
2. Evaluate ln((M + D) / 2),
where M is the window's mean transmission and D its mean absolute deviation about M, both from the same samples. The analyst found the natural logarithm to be 2.27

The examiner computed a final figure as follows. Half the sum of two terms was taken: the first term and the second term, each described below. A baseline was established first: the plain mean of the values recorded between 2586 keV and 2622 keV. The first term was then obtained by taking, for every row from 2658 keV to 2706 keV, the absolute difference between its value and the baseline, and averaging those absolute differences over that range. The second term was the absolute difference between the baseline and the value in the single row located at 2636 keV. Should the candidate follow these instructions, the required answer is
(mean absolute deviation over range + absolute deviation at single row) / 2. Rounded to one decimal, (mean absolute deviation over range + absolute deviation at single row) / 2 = 1.7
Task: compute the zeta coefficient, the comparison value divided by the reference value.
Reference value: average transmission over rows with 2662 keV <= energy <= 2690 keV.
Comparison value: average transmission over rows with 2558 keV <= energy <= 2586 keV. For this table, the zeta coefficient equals 0.81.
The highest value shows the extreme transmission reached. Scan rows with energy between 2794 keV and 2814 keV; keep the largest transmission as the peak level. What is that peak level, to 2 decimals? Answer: 18.78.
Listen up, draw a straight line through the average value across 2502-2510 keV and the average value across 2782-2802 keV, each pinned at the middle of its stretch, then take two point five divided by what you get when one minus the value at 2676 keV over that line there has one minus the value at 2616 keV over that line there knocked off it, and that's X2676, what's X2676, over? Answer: -173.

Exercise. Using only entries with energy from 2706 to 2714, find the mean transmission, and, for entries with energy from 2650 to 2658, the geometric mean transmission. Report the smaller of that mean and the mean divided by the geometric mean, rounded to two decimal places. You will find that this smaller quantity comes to 1.11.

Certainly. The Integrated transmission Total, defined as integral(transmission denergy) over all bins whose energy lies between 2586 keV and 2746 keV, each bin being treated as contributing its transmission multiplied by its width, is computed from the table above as 3103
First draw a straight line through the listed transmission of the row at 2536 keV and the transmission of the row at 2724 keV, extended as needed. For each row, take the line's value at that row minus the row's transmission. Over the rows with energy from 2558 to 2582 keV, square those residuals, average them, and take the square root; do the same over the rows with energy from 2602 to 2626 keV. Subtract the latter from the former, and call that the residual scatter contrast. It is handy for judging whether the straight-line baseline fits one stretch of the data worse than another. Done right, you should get 1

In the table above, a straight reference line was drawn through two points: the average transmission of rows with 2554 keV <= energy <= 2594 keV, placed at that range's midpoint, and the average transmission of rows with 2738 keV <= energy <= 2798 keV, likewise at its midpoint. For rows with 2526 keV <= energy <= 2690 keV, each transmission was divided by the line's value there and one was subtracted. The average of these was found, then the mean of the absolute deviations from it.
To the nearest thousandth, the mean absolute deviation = 0.048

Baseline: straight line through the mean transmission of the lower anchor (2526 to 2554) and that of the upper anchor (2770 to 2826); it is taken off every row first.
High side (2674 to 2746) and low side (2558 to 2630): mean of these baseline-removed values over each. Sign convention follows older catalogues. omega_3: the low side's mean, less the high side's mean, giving -2.6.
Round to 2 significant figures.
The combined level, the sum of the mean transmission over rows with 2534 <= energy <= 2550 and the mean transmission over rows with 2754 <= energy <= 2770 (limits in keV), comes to 38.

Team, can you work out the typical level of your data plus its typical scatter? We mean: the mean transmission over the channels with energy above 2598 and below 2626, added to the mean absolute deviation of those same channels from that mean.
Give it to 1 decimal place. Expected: 18.4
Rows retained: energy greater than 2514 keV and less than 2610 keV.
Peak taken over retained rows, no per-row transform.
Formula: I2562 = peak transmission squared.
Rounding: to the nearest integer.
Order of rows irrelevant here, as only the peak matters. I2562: 332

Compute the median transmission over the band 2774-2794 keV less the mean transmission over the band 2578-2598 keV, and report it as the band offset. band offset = 2.4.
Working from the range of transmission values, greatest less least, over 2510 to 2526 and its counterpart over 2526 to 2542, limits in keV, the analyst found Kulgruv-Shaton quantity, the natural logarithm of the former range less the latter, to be -1.2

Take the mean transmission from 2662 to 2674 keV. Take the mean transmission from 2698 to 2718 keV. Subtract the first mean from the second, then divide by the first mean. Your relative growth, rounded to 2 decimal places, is 0.12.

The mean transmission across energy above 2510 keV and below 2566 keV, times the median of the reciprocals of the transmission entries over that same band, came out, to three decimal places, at 1.001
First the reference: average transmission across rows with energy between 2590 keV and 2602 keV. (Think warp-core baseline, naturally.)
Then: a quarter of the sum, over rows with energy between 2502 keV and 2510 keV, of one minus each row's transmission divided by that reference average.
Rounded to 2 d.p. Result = 0.03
